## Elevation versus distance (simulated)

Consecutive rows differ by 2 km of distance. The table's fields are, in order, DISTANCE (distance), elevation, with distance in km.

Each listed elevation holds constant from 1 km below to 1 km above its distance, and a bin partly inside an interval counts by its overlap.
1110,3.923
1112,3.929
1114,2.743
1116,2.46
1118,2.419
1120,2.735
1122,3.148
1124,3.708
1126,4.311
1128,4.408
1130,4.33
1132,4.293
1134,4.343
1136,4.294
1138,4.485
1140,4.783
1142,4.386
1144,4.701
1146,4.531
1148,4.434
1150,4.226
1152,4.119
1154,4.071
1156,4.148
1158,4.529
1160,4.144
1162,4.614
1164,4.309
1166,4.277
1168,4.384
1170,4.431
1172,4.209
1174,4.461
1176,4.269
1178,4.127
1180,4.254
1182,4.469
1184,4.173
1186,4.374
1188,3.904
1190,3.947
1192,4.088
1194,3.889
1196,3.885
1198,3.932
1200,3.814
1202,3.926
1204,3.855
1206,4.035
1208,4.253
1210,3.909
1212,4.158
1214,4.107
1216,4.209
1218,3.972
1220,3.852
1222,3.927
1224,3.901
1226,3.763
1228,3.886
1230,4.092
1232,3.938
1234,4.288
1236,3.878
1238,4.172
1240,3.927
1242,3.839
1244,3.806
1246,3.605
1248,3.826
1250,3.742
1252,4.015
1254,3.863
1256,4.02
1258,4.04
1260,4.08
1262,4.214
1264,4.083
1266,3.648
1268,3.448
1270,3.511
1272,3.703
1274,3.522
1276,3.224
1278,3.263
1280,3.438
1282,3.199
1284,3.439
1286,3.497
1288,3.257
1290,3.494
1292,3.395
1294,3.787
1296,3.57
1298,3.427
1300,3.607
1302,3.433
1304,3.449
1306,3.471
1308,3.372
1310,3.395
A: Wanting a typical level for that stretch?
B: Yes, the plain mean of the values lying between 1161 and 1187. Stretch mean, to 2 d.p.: 4.33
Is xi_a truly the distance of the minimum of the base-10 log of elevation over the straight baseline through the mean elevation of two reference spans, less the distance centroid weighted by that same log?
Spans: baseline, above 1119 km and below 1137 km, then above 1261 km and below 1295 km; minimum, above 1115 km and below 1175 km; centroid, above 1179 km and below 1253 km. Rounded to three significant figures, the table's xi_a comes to -96.5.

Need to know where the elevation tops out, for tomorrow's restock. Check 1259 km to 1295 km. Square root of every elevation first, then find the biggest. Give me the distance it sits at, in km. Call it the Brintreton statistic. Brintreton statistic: 1262 km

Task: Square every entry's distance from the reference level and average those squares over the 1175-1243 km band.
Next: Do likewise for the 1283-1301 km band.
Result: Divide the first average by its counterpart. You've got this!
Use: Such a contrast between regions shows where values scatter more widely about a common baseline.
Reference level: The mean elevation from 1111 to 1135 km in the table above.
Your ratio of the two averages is 9.8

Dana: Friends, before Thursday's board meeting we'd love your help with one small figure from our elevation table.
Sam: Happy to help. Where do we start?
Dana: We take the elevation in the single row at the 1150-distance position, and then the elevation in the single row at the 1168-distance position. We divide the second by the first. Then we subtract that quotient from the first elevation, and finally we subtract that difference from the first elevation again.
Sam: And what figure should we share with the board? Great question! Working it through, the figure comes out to 1.04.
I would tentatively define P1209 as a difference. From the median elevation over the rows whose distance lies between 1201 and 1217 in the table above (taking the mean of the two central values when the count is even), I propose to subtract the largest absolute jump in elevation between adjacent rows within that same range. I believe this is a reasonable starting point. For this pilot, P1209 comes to 3.7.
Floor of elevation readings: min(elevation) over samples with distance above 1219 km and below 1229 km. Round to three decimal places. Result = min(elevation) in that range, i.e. 3.763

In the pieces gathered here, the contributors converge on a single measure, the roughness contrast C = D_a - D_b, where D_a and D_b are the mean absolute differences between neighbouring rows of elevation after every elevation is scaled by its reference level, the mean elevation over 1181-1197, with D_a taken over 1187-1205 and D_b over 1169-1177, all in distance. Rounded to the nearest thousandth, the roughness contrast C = -0.032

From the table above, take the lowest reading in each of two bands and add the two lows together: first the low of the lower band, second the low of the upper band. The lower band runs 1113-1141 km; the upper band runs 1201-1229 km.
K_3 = 6.2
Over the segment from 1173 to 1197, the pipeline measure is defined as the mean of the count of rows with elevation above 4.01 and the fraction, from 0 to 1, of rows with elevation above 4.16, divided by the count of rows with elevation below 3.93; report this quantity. 1.4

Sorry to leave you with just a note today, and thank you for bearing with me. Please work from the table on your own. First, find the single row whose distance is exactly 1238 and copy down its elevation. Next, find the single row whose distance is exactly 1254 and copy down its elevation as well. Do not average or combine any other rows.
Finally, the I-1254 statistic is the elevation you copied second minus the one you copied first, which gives -0.31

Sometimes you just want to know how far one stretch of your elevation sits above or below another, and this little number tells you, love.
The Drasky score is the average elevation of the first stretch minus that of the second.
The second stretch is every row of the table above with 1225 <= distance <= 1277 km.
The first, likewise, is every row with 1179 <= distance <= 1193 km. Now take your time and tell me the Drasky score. 0.3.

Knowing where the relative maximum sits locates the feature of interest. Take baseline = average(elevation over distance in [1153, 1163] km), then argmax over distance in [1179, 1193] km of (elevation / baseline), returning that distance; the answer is 1182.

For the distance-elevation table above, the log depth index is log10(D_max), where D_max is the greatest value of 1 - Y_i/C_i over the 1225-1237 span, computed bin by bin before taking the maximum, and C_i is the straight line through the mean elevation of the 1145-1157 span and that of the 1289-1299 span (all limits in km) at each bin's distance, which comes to -1.53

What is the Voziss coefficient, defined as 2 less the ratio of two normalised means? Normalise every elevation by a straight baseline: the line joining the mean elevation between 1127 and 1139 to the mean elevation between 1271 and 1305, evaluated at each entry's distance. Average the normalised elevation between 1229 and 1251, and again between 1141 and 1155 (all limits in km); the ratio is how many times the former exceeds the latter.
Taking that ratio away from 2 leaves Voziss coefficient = 0.97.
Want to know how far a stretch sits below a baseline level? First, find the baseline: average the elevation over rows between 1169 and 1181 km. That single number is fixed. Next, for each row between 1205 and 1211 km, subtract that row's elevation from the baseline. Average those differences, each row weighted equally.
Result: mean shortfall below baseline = 0.23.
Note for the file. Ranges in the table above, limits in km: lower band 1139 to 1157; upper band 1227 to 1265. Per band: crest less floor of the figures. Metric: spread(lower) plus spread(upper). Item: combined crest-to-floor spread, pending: 1.4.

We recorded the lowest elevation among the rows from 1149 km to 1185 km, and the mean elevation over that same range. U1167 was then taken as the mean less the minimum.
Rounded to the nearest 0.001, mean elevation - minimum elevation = 0.219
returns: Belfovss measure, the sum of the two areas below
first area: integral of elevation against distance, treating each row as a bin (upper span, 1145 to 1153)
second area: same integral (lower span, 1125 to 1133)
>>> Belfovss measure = 69.3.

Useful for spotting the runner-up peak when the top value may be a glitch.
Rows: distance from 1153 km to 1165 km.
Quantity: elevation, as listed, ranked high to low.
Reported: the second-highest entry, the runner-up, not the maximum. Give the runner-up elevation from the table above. 4.529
